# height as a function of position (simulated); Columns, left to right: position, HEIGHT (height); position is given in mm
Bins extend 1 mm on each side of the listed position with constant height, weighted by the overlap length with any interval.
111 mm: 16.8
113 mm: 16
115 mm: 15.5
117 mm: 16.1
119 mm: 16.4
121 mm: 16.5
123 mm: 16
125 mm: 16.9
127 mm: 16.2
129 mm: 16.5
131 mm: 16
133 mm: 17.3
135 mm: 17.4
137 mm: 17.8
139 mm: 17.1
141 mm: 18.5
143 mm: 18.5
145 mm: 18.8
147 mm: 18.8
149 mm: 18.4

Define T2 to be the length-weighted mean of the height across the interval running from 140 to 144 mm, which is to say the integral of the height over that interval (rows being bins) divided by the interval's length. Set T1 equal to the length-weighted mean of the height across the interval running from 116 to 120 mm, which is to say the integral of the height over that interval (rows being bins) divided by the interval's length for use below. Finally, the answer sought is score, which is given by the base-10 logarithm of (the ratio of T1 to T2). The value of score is -0.056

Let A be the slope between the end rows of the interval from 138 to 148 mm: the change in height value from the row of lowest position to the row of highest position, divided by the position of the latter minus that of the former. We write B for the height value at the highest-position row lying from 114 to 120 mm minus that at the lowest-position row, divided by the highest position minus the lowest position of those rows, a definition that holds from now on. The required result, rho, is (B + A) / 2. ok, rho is 0.22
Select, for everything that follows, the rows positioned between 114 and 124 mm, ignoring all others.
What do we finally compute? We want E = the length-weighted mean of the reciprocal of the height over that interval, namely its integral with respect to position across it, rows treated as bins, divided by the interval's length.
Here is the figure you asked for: 0.0621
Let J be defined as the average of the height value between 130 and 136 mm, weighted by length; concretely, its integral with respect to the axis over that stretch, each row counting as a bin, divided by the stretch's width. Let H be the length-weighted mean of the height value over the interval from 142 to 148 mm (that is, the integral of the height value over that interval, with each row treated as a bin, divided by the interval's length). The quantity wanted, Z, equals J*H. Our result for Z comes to 316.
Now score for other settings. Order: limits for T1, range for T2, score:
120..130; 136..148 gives -0.046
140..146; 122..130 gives 0.055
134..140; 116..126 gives 0.027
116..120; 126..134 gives -0.007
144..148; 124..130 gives 0.056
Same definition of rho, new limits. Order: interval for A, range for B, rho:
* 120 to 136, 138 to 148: 0.14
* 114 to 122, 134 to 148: 0.14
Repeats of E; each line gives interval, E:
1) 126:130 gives 0.0612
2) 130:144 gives 0.0572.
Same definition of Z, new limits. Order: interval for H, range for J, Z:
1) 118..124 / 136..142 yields 290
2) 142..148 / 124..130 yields 309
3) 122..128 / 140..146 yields 304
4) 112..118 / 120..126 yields 261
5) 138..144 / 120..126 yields 297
